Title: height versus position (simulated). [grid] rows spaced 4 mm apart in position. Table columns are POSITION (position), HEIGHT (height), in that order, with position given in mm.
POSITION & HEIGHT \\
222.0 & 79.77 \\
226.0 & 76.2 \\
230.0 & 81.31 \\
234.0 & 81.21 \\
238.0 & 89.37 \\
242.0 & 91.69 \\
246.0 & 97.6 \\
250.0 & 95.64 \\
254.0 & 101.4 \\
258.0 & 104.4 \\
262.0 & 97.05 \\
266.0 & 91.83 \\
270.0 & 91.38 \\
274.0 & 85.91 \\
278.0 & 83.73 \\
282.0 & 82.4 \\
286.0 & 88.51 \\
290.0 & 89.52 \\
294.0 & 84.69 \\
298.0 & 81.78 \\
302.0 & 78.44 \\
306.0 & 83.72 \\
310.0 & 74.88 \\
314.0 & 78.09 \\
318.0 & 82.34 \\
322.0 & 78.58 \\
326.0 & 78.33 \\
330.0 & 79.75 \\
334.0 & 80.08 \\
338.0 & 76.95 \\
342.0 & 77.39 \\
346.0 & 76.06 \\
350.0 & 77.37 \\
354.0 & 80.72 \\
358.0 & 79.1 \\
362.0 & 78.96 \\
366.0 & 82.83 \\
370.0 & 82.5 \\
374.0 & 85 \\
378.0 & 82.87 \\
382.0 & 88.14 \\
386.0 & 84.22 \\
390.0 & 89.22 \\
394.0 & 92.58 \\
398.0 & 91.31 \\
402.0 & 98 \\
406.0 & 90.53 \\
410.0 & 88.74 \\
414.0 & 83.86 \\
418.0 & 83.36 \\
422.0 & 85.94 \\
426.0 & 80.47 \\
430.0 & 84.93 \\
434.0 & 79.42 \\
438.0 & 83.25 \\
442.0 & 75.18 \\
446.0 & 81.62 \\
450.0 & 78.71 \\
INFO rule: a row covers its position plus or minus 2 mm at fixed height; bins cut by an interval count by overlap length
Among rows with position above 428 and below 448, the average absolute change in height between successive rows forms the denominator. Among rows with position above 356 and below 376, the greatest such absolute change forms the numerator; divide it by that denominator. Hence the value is 0.6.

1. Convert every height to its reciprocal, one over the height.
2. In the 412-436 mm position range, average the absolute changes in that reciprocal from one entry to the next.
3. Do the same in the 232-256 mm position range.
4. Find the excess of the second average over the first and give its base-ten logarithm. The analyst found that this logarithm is -4.44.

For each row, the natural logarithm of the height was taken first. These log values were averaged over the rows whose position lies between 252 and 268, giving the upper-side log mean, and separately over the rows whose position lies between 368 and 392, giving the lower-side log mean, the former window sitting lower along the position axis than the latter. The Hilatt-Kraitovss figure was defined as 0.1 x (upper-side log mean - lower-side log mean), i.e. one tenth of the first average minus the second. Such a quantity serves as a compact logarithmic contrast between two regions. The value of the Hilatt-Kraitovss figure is 0.014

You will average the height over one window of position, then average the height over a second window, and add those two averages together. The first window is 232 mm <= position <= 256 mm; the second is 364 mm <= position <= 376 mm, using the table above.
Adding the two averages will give 176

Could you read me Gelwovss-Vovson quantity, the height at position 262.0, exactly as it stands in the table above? 97.05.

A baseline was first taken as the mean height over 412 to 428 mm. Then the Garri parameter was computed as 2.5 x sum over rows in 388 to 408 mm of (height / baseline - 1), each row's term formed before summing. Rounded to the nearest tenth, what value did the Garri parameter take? 1.3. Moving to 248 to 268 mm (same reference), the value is 2.2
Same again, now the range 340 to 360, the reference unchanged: -0.8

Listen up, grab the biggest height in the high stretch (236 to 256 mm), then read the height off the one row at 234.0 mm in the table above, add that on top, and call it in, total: 183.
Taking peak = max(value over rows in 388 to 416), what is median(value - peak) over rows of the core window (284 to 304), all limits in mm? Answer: -13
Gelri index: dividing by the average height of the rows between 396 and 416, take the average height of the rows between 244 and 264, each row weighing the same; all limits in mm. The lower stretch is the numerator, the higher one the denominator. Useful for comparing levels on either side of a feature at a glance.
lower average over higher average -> 1.10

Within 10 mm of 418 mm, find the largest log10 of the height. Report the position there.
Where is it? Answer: 410.0 mm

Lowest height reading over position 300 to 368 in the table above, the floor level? 74.88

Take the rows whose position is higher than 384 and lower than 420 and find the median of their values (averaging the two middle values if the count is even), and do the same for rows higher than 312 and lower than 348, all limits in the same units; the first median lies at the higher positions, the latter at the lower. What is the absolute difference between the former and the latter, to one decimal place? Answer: 10.9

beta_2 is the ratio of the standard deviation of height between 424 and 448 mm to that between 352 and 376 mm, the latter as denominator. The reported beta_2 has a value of 1.44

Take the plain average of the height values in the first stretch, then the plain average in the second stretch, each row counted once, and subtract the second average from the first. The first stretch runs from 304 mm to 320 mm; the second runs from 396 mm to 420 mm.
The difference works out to -10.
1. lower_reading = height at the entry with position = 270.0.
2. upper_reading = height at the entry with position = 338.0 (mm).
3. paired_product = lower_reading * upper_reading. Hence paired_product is 7032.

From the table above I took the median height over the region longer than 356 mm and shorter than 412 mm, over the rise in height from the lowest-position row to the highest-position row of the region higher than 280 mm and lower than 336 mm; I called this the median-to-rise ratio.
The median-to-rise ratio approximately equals -37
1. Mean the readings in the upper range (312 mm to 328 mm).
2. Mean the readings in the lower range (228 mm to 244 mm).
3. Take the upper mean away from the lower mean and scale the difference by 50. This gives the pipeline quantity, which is 328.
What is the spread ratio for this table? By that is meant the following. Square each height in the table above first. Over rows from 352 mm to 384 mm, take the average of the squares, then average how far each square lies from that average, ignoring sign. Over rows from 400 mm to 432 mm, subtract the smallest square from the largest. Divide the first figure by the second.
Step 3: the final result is 0.12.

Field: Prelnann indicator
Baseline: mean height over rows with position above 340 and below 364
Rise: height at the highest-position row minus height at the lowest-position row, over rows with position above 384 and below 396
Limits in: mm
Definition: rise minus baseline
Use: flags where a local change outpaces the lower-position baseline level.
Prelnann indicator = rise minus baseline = -70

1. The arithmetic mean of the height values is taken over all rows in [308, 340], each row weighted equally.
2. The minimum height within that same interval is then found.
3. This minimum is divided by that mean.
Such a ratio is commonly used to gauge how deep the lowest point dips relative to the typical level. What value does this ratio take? 0.952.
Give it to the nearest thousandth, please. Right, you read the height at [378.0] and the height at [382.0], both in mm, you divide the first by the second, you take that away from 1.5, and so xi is 0.560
